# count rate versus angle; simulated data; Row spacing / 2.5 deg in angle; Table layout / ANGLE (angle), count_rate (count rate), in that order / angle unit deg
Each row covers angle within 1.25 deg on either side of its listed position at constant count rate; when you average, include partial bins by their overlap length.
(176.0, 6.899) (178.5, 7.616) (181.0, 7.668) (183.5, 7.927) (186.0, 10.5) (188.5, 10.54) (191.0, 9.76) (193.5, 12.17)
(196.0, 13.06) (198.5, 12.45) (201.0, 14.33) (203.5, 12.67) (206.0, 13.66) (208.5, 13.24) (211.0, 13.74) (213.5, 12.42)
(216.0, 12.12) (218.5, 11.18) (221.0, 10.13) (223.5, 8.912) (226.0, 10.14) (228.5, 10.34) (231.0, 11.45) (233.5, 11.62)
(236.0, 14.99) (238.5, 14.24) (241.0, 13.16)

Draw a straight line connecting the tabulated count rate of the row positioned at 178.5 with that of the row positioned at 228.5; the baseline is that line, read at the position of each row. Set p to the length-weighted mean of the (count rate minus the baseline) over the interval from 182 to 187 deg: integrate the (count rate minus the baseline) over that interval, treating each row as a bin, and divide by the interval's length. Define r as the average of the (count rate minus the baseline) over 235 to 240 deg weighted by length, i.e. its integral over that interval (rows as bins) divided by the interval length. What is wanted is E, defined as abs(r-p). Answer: 2.6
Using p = 1.1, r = 3.7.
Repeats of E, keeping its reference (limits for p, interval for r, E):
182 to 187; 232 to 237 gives 1.3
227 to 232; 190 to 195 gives 2.3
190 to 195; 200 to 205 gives 1.8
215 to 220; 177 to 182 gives 1.9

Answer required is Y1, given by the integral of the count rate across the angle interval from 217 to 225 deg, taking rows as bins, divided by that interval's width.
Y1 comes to 10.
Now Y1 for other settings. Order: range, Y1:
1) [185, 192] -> 10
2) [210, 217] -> 13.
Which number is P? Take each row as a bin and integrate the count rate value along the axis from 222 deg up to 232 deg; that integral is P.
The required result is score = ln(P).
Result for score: 4.62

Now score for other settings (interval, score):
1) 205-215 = 4.88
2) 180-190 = 4.52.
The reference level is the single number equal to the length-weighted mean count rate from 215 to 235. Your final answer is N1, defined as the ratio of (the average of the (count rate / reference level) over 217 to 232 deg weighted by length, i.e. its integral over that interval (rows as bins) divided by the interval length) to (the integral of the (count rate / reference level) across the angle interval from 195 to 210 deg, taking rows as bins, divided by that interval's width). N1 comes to 0.78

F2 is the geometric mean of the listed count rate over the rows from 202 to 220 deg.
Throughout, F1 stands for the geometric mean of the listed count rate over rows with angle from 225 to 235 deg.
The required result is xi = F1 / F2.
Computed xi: 0.86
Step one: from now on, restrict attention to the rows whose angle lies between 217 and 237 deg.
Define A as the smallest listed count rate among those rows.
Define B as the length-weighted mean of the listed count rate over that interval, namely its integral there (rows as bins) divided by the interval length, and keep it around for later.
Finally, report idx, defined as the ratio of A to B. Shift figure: 0.81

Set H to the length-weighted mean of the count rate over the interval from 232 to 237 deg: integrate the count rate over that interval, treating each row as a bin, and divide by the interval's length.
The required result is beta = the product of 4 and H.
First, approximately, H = 13.1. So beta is 53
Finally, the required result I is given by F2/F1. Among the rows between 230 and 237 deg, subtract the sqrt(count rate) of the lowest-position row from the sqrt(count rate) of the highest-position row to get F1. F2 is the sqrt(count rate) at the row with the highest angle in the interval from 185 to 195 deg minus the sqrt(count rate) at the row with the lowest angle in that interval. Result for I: 0.5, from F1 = 0.49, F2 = 0.2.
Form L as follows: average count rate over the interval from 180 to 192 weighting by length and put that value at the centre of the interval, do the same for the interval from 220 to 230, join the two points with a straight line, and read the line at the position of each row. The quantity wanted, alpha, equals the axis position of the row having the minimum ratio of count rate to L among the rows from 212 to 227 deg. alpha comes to 223.5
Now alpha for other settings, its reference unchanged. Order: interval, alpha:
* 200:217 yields 216.0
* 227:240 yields 228.5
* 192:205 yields 193.5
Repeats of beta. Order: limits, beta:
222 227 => 38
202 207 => 53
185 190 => 42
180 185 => 32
